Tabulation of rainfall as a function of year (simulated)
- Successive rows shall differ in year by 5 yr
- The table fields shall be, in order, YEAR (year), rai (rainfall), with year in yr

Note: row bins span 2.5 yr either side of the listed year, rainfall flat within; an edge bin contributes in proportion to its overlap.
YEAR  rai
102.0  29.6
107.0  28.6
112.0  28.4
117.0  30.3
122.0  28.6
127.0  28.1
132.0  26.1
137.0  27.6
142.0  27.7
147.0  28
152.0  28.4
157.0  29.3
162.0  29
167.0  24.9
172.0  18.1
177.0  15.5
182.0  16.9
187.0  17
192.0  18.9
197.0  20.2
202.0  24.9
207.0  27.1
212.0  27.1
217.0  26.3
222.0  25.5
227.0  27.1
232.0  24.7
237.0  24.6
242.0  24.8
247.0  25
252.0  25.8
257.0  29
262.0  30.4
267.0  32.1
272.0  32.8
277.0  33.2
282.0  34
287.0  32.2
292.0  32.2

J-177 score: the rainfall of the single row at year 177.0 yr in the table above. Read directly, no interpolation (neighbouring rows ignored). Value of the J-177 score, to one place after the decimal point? 15.5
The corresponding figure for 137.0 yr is 27.6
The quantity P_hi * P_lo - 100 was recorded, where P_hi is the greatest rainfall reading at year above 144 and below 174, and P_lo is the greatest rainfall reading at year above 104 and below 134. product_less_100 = 788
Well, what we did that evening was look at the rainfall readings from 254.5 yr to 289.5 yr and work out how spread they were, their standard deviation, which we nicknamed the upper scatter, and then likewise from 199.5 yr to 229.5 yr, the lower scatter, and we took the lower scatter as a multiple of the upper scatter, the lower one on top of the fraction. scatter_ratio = 0.55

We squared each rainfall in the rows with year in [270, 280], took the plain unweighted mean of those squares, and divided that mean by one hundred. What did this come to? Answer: 10.9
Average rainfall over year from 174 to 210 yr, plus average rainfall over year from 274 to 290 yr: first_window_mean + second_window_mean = 53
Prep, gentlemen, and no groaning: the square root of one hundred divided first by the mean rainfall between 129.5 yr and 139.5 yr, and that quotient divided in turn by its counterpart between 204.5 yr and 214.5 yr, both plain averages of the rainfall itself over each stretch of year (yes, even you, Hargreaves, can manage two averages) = 0.371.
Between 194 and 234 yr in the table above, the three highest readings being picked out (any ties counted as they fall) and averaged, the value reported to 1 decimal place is 27.1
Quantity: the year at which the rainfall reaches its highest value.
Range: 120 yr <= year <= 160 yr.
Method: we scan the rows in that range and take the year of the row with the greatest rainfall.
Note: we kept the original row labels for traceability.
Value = 157.0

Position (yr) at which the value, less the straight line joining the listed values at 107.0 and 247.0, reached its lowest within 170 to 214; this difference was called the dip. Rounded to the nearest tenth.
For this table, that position 177.0 yr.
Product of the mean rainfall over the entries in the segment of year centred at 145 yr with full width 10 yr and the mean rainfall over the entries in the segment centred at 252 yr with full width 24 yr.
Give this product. 752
